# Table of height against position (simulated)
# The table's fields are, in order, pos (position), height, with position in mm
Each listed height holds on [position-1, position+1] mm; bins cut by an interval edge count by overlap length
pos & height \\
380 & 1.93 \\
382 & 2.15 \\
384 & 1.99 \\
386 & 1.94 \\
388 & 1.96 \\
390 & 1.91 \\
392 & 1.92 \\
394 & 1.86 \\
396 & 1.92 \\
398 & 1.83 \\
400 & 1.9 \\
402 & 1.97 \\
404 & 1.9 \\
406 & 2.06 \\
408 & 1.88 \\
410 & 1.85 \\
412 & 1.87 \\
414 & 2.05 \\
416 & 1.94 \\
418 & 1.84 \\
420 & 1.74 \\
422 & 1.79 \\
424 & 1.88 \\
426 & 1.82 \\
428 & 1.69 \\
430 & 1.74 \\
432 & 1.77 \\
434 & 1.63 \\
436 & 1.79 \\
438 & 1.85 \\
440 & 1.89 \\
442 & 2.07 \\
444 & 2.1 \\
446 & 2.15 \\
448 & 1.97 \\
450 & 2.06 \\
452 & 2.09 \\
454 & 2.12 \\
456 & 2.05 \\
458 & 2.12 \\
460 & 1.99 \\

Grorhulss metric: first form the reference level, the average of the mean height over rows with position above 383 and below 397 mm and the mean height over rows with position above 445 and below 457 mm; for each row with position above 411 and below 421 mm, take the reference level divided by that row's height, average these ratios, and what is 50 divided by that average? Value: 47.04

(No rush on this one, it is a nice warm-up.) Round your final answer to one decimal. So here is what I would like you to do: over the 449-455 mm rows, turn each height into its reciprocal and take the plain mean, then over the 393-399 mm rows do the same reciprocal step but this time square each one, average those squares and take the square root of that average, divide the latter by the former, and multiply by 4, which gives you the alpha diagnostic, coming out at 4.5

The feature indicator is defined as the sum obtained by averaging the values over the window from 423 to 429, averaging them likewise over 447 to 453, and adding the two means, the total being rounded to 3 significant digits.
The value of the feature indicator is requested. 3.84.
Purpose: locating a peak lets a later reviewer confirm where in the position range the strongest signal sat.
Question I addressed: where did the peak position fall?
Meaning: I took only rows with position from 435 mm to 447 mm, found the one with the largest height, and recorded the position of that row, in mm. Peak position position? 446 mm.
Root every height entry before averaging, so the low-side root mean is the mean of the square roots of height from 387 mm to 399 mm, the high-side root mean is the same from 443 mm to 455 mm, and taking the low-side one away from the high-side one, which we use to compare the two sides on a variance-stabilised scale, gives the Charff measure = 0.06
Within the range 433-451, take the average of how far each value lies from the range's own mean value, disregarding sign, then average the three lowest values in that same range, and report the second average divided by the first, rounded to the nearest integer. 13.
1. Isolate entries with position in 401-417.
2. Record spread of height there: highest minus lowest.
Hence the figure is 0.21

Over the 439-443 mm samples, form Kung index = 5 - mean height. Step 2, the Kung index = 3.02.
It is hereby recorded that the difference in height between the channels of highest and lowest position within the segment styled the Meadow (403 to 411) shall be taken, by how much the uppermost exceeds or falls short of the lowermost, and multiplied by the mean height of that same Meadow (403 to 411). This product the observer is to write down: -0.10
